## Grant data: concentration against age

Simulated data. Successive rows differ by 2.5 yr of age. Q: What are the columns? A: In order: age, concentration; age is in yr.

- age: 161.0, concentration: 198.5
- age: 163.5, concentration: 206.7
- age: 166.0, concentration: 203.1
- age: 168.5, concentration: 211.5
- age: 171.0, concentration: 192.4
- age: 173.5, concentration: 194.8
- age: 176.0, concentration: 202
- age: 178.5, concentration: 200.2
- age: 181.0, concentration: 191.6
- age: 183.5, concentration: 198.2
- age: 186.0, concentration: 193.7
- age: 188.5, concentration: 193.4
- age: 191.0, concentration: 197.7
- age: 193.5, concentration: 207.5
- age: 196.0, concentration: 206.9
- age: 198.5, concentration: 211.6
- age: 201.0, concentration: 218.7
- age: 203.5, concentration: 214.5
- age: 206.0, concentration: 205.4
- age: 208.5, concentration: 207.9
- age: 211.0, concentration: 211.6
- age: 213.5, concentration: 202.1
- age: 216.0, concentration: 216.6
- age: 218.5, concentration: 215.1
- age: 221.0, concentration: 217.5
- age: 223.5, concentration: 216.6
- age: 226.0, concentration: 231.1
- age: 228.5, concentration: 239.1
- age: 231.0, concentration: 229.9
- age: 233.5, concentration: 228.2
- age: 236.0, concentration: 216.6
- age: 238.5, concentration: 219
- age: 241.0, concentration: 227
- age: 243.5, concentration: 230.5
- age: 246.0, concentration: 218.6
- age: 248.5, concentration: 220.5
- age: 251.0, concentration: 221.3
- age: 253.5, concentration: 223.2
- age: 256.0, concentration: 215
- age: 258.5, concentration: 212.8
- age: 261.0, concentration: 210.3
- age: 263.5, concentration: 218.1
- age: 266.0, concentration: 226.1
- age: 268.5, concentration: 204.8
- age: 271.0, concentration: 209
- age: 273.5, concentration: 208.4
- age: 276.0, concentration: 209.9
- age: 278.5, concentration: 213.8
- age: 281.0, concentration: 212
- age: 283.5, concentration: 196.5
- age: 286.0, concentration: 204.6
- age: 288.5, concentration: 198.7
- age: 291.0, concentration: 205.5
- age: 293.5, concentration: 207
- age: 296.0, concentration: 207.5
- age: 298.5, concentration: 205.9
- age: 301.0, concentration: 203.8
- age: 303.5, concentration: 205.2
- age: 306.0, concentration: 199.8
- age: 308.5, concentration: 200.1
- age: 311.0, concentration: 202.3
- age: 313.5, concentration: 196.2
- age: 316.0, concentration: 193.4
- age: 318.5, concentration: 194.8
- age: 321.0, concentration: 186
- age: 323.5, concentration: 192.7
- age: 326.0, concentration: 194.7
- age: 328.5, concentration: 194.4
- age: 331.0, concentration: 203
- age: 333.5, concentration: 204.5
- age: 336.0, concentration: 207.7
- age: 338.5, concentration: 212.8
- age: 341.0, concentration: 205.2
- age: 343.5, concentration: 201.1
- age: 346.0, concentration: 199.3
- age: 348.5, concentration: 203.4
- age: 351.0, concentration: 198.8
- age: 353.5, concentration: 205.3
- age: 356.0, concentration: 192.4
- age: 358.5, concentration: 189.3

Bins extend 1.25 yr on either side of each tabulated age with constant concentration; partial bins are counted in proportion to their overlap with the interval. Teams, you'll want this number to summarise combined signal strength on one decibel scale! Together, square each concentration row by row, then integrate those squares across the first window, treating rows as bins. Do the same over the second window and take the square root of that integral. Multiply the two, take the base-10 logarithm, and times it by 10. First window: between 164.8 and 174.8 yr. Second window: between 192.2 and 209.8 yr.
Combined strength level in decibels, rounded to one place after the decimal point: 85.5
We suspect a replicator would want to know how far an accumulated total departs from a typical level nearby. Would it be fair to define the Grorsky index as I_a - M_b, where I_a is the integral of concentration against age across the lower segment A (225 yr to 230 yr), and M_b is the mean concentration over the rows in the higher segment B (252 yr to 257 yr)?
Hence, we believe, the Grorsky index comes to 956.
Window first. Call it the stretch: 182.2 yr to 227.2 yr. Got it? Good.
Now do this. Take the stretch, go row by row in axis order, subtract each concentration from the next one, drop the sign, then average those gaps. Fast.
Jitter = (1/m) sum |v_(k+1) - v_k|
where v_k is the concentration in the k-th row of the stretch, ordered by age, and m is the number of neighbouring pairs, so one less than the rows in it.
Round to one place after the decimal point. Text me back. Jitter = 5.5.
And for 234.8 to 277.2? 5.4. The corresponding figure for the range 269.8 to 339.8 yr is 3.9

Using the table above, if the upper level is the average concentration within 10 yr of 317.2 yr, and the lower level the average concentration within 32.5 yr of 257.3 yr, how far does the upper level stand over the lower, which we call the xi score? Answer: -22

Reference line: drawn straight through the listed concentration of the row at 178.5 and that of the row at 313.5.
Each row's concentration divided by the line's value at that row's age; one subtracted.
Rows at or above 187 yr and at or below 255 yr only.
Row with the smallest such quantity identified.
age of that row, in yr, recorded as 188.5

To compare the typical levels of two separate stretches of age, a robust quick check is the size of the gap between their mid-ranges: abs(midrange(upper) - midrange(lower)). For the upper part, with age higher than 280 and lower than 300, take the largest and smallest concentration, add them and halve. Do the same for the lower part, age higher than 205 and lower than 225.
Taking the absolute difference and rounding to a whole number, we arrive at 6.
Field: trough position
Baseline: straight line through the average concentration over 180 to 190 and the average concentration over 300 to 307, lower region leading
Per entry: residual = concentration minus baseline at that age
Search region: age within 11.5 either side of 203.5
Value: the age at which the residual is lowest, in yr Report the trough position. 213.5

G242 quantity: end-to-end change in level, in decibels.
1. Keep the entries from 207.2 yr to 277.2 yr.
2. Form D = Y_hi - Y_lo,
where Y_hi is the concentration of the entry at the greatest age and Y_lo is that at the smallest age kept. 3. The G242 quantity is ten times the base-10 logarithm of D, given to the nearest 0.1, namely 3.0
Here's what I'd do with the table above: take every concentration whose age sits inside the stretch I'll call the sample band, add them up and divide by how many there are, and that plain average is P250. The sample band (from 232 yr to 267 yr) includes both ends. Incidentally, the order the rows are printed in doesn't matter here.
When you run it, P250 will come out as 221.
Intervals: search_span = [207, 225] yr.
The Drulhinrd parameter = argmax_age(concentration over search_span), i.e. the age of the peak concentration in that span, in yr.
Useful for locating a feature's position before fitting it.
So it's 221.0 yr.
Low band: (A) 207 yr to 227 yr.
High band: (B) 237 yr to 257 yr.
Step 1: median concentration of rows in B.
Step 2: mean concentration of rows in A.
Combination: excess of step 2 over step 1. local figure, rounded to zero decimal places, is -6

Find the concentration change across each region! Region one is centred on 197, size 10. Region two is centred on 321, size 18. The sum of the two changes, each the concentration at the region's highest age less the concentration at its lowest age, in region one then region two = 9.4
